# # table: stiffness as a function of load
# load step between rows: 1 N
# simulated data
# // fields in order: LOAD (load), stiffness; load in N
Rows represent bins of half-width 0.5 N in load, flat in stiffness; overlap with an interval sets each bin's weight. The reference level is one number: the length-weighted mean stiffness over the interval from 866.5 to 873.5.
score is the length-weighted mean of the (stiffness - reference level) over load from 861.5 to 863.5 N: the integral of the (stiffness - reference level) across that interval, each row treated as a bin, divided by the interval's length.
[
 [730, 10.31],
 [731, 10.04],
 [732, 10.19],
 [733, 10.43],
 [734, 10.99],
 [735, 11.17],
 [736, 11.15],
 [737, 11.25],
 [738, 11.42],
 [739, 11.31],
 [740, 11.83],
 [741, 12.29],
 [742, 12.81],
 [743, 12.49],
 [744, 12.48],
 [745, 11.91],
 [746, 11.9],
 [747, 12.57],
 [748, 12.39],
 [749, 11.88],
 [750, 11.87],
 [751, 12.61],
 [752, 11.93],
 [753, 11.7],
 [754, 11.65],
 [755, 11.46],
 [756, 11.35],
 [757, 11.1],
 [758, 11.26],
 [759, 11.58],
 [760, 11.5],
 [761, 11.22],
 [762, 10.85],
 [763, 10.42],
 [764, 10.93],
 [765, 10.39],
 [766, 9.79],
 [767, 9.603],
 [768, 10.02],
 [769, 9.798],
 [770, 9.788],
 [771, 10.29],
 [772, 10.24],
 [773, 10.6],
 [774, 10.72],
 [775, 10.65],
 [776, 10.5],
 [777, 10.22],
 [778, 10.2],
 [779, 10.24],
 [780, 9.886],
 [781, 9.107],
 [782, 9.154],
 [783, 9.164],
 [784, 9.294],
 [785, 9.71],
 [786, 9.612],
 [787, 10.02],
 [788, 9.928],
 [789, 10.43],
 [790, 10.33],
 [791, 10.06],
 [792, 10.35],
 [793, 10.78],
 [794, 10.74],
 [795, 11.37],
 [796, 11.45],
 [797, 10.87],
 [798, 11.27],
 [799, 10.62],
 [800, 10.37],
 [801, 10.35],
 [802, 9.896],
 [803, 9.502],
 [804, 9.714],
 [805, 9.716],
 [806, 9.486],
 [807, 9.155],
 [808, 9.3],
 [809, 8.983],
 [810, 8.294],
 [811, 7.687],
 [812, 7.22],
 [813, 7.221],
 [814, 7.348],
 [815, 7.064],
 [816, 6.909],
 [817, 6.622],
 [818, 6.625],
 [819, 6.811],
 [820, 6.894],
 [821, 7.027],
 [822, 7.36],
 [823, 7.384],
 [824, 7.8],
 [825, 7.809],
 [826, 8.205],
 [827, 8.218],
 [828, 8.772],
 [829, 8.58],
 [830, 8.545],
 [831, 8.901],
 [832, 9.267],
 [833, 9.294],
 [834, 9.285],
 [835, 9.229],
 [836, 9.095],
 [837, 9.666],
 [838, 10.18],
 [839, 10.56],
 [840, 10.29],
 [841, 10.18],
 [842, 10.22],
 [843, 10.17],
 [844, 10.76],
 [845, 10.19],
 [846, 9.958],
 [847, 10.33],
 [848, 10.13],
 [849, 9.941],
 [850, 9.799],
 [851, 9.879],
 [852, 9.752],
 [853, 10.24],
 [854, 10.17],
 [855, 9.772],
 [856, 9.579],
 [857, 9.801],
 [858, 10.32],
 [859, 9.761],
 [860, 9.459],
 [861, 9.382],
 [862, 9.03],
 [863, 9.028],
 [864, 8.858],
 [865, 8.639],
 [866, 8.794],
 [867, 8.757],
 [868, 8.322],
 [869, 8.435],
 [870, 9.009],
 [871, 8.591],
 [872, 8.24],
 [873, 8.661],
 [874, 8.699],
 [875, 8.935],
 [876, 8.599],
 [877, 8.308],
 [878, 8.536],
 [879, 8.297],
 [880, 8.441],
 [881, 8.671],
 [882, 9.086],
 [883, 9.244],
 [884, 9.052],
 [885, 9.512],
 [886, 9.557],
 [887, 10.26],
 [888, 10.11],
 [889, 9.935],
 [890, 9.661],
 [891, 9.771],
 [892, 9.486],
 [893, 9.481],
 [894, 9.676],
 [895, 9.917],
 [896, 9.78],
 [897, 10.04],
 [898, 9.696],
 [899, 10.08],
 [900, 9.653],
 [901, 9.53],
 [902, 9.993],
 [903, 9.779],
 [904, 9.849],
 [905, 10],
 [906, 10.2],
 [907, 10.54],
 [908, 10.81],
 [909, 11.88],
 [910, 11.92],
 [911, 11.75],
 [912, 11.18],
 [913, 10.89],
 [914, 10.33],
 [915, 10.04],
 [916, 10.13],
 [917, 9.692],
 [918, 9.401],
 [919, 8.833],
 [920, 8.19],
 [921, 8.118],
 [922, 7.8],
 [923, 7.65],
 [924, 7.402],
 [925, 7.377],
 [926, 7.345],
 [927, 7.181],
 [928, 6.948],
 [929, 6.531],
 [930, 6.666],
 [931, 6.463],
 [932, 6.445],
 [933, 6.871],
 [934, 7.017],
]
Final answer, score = 0.5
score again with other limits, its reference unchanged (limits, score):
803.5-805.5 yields 1.1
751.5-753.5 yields 3.2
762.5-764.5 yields 2.1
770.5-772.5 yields 1.7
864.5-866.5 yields 0.1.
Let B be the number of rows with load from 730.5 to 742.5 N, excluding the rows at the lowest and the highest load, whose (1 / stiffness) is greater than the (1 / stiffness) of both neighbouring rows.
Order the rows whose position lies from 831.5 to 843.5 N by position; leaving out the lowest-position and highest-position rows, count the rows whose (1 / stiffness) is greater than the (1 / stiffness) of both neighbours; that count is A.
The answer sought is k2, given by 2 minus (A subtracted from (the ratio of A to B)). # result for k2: 3.0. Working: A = 2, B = 2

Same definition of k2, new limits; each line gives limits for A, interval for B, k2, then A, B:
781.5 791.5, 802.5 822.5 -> 3.3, 2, 3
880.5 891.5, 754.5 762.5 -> 2.0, 2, 1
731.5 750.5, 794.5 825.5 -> 4.4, 3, 5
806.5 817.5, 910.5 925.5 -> 2.0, 1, 1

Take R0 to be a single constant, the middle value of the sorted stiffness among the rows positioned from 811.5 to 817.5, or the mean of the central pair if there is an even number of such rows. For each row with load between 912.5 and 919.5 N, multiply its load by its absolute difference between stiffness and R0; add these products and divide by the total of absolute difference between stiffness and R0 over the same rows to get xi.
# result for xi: 915.6 N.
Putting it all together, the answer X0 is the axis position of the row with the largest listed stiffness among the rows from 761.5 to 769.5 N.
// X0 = 764 N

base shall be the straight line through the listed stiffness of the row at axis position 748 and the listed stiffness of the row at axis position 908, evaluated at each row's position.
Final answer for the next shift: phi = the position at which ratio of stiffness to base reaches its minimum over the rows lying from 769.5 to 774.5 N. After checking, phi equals 770 N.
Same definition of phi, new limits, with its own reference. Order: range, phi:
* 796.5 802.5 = 802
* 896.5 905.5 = 901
